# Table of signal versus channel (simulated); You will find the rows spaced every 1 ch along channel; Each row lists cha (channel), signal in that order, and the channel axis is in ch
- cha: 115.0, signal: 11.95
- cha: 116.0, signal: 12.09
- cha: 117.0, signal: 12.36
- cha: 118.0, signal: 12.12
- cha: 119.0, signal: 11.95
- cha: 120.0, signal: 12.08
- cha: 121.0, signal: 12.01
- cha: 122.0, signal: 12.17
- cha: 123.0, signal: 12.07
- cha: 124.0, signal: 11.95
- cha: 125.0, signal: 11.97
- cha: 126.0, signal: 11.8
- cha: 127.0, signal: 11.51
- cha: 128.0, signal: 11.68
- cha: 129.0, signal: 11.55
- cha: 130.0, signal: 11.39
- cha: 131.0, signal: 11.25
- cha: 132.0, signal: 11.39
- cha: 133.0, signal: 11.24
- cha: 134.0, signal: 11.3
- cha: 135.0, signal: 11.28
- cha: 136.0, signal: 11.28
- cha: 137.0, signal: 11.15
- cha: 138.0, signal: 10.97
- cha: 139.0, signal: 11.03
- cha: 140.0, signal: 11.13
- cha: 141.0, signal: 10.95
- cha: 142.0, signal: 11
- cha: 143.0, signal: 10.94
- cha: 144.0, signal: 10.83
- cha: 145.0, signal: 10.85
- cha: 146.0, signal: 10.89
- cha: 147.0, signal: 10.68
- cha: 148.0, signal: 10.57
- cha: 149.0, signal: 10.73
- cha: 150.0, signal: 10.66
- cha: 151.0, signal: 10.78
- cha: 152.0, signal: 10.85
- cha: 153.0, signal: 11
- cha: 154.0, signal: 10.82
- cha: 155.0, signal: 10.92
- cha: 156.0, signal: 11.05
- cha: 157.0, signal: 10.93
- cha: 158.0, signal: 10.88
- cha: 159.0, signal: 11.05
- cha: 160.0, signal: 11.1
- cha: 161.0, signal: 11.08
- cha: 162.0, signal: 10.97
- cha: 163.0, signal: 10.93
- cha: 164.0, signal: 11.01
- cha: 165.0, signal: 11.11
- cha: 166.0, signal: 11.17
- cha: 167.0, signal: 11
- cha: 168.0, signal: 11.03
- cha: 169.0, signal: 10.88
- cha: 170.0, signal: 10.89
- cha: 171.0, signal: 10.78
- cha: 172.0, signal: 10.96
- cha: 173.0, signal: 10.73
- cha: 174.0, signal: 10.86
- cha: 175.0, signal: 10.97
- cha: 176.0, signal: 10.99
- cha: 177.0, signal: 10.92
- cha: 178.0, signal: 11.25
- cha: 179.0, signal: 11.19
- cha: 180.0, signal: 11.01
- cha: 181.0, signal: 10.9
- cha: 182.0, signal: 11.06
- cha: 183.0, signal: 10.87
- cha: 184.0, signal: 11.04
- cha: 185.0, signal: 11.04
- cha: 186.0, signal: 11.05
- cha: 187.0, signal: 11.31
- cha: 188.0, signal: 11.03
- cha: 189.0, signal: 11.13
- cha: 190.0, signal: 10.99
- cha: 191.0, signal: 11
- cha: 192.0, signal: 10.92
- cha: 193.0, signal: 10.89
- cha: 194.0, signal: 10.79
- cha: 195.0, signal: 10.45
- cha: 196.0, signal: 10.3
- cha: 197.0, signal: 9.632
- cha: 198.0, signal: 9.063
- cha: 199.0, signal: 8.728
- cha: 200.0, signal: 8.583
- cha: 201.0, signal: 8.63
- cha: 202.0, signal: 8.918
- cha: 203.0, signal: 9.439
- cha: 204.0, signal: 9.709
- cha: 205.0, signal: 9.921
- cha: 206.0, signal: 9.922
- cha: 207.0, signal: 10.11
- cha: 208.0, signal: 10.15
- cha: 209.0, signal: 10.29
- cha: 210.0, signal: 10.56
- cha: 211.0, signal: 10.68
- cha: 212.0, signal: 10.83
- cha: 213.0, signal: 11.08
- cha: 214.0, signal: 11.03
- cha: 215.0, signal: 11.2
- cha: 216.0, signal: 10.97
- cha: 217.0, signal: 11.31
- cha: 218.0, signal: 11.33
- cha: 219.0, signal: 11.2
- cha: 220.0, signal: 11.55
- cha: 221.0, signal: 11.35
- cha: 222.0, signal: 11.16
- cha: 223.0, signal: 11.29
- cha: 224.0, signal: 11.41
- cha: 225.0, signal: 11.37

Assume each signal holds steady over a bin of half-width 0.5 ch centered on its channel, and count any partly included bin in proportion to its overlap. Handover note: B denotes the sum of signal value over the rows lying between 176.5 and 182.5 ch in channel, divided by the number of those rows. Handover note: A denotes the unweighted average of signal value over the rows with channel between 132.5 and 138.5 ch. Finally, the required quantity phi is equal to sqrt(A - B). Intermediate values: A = 11.2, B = 11.1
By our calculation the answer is 0.39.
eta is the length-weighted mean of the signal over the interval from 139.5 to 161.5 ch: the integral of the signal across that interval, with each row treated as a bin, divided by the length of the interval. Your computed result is 10.9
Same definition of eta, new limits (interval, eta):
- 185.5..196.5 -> 10.9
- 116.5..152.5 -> 11.3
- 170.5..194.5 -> 11.0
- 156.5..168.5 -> 11.0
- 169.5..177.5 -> 10.9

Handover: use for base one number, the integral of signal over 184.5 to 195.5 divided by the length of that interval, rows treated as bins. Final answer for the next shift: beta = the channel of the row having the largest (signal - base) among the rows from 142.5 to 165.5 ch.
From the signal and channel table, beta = 165.0 ch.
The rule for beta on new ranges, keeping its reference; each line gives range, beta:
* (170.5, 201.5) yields 187.0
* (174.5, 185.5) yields 178.0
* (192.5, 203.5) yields 193.0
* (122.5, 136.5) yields 123.0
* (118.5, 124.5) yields 122.0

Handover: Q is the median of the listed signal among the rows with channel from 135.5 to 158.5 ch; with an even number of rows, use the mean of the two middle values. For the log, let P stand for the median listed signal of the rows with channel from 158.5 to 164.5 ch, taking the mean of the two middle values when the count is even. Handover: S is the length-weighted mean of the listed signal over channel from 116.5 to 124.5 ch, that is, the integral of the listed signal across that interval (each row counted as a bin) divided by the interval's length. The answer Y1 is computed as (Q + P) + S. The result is 34.0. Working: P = 11.0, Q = 10.9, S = 12.1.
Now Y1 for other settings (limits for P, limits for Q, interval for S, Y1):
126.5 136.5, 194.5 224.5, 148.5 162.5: 32.8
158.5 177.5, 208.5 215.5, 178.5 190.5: 32.9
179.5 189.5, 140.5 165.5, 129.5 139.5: 33.2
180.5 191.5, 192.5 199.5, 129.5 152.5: 32.3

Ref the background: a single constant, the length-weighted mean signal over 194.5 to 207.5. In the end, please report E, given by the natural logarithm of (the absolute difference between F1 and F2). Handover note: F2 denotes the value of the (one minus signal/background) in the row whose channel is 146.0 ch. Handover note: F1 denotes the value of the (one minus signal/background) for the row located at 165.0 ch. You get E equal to -3.8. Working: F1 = -0.170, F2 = -0.147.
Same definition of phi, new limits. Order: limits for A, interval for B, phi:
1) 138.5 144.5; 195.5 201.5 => 1.35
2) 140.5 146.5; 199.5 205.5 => 1.31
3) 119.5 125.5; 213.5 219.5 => 0.93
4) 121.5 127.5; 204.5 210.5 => 1.32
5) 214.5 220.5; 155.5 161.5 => 0.49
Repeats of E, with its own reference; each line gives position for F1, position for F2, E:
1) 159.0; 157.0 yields -4.4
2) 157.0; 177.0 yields -6.9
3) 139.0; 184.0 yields -6.9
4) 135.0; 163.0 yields -3.3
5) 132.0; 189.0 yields -3.6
